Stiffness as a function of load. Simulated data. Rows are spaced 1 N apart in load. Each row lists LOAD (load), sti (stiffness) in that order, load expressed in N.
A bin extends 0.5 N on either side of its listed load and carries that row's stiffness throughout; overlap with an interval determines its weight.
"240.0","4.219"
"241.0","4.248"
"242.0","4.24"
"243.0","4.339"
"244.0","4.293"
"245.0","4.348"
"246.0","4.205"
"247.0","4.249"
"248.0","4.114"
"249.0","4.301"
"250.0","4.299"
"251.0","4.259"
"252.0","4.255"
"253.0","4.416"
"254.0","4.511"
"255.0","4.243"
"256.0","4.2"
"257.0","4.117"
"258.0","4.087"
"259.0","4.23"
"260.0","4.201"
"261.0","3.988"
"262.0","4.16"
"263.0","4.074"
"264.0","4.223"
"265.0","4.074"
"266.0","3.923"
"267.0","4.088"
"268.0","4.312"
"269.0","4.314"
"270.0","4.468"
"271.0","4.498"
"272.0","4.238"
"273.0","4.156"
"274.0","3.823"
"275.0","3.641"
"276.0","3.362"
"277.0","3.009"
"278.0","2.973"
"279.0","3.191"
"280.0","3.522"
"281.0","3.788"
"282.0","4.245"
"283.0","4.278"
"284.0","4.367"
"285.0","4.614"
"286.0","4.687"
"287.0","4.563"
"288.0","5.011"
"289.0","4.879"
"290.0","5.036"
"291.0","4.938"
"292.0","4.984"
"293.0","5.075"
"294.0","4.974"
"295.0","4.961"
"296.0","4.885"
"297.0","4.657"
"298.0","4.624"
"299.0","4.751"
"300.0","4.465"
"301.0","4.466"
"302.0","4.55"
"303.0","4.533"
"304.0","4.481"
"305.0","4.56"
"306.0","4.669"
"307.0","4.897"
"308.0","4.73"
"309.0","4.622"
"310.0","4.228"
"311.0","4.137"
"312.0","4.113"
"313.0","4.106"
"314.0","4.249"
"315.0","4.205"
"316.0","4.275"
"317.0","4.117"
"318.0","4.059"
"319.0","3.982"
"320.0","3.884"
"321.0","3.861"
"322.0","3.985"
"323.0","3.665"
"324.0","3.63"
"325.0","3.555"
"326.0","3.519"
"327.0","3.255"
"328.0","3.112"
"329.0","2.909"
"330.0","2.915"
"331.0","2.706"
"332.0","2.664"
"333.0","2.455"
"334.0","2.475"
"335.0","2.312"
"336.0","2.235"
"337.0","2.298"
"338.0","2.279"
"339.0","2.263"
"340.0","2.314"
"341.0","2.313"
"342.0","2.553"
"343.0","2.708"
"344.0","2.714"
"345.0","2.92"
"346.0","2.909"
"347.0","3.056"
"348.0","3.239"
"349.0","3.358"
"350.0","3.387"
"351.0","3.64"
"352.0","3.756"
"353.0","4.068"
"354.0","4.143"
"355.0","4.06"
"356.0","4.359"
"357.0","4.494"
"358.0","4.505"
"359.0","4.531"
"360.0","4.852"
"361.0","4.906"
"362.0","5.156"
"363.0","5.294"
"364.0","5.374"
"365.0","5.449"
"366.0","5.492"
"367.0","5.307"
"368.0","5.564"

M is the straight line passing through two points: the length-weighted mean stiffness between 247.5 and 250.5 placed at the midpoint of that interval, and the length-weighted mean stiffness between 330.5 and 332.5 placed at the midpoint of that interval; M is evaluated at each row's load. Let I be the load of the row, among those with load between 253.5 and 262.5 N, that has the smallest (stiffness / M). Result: 261.0 N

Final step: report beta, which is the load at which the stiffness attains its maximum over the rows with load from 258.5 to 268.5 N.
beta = 268.0 N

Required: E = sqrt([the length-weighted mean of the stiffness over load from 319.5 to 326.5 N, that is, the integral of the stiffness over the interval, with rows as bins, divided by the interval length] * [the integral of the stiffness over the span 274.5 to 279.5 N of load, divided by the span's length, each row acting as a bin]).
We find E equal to 3.5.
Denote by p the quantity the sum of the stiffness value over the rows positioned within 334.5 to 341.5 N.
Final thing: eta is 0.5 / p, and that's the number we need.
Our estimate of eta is 0.0312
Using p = 16.0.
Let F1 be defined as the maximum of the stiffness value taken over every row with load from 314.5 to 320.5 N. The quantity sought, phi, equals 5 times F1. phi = 21.4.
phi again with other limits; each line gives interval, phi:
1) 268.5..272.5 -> 22.5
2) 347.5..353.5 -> 20.3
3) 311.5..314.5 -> 21.2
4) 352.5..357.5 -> 22.5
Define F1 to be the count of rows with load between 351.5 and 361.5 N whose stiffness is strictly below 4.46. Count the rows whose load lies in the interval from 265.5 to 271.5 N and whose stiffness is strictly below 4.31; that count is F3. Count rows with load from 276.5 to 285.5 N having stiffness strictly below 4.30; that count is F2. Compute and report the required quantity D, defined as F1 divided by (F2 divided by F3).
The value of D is 1.4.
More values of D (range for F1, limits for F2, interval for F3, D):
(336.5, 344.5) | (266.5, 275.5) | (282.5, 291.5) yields 1.6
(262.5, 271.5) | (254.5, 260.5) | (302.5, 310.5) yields 1.2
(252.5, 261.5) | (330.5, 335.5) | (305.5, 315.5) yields 9.6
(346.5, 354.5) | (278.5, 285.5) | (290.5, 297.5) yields 0.0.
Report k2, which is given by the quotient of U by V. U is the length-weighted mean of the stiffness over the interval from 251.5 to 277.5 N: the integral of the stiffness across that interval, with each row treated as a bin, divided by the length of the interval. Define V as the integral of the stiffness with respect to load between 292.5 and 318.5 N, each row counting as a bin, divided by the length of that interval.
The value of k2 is 0.91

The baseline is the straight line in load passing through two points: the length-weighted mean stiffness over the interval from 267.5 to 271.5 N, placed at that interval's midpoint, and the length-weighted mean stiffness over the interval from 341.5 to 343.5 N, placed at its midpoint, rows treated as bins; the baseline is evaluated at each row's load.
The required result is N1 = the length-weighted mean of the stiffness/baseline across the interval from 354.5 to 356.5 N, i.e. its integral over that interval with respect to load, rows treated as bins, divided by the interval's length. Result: 1.82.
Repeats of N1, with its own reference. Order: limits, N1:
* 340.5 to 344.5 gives 0.98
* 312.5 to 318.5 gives 1.27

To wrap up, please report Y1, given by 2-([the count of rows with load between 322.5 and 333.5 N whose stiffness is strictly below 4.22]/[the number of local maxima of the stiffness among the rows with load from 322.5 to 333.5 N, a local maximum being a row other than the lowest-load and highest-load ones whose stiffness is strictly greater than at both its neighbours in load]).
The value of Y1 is -9.0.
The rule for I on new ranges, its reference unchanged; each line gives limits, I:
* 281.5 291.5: 282.0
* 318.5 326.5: 326.0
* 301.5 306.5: 304.0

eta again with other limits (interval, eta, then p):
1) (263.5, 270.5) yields 0.0170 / 29.4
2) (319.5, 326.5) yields 0.0192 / 26.1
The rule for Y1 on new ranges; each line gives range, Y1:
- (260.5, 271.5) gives -1.0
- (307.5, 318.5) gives -1.0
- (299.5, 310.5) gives 2.0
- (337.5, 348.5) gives -3.5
